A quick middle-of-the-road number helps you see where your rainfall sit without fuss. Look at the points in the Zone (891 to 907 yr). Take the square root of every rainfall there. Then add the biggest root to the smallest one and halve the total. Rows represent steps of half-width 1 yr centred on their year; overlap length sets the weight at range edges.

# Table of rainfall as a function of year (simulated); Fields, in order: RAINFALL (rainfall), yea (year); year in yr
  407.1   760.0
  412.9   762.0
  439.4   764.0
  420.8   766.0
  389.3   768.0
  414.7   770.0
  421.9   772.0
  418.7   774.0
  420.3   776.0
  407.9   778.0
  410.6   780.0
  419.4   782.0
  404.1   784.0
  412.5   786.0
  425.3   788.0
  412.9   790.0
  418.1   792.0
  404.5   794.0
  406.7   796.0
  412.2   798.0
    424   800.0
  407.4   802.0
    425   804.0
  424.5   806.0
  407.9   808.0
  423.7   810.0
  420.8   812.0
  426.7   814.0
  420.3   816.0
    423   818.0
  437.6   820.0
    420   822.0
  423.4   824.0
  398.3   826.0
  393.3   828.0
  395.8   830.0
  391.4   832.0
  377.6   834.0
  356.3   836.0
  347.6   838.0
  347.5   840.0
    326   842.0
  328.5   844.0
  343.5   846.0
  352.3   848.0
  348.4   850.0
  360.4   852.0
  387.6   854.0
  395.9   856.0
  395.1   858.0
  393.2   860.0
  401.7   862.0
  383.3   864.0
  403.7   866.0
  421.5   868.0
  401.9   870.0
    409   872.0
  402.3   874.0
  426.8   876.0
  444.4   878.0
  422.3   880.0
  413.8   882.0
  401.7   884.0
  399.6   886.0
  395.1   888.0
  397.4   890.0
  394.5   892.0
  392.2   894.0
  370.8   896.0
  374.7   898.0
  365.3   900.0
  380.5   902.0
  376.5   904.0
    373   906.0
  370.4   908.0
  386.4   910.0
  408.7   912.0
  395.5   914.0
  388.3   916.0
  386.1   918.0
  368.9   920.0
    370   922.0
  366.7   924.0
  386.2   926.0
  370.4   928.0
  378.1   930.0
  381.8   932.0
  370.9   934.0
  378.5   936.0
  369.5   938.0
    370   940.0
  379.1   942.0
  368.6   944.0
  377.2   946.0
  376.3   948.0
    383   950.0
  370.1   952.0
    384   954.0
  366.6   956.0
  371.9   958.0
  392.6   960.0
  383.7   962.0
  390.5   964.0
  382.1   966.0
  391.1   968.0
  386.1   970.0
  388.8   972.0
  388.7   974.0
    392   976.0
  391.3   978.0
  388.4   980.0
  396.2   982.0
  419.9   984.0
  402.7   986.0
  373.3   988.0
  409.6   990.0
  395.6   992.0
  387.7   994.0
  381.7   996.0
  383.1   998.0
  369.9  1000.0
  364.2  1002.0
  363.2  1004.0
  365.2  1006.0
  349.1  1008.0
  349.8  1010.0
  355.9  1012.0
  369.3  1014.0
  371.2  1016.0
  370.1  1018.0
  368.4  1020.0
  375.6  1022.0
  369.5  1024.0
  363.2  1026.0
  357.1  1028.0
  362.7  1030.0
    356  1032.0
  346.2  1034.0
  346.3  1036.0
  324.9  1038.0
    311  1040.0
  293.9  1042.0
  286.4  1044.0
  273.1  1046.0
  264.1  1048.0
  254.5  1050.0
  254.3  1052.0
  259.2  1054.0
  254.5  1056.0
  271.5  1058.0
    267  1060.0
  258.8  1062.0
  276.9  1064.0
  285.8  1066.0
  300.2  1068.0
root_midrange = 19.5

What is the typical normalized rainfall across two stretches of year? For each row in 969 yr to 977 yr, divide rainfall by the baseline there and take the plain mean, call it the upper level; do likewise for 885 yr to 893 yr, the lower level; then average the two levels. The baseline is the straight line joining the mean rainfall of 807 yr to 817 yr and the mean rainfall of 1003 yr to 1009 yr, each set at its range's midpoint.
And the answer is 1.03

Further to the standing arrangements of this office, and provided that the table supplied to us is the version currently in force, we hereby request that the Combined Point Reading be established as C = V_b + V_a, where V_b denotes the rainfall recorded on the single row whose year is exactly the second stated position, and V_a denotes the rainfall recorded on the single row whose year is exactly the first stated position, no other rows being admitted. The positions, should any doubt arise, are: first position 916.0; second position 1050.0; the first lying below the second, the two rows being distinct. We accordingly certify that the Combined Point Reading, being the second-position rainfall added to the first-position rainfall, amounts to 643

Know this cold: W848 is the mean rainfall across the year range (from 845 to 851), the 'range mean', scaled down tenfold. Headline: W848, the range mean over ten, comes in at 34.8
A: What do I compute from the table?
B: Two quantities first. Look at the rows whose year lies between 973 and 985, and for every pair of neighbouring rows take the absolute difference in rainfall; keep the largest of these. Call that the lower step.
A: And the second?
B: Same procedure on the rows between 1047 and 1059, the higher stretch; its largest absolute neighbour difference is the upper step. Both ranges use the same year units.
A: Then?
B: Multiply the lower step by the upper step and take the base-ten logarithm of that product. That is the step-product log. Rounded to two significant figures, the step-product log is 2.6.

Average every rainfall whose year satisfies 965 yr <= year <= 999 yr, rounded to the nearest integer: 392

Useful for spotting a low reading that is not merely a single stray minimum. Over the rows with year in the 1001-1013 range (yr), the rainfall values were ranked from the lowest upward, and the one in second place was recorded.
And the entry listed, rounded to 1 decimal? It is 349.8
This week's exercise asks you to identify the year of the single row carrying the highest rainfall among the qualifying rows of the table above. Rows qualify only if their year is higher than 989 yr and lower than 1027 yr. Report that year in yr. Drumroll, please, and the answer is 990.0 yr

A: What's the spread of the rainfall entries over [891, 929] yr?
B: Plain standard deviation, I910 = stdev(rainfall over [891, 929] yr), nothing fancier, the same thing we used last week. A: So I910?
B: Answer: 12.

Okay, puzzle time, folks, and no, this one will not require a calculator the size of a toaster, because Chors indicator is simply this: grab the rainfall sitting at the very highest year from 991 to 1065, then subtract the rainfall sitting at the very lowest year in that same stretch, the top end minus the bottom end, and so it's -119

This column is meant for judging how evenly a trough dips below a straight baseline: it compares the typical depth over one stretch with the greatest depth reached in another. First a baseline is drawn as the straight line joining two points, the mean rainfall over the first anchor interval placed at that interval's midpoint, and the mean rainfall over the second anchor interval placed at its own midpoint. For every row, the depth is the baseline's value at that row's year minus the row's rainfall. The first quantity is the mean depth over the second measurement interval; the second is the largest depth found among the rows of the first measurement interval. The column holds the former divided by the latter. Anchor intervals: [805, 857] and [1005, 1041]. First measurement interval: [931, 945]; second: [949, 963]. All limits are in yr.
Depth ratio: -19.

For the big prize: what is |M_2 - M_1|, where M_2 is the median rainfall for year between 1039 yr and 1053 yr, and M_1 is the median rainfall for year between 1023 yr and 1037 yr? 84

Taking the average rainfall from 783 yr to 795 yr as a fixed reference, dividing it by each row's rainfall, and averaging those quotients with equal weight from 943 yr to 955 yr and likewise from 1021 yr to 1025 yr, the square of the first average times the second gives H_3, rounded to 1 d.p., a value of 1.3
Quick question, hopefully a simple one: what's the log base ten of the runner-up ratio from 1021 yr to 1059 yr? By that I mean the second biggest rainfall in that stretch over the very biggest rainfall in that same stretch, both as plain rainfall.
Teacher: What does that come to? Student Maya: -0.0071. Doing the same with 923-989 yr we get -0.0182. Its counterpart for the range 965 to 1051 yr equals -0.0108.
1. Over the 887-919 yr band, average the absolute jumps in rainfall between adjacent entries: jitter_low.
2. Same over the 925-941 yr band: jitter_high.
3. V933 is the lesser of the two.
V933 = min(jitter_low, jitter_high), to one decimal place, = 7.9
